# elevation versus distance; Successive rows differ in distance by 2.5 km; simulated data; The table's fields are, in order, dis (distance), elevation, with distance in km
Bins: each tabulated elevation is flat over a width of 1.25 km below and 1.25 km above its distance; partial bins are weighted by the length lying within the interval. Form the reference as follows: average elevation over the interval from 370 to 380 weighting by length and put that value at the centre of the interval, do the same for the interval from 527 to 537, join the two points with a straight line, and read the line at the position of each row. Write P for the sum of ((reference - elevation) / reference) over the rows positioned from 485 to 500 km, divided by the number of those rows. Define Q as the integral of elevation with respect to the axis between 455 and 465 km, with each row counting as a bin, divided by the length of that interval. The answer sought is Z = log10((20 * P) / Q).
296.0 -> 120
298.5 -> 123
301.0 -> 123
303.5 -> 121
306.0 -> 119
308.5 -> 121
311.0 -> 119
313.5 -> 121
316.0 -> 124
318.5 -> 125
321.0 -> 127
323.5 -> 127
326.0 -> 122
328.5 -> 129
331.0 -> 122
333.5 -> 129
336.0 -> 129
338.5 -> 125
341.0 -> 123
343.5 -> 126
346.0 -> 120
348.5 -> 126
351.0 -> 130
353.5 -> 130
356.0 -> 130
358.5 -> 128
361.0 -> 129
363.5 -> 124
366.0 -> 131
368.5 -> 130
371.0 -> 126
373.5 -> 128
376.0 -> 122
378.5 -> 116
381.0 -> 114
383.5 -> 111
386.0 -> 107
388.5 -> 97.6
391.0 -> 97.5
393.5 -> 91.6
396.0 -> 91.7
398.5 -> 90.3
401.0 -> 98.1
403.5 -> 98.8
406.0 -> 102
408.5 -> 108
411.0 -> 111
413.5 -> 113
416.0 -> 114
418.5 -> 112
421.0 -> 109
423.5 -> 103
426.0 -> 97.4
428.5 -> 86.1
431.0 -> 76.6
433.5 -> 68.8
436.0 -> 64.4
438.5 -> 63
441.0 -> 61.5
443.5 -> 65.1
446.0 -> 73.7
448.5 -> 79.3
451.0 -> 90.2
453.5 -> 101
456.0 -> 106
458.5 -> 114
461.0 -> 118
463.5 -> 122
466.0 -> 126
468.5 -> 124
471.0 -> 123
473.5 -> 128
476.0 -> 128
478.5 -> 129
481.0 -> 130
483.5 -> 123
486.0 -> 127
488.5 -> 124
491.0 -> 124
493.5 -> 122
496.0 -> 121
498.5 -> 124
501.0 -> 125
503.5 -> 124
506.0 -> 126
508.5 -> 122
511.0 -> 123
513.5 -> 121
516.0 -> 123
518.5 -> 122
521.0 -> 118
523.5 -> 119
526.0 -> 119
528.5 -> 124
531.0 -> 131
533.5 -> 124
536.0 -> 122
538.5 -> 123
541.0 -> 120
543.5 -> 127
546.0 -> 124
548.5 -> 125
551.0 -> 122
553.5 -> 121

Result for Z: -2.9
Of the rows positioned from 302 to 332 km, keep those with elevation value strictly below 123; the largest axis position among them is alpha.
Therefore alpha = 331.0 km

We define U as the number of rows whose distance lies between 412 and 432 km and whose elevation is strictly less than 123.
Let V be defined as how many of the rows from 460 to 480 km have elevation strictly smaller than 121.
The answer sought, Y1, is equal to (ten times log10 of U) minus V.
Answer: 8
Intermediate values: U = 8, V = 1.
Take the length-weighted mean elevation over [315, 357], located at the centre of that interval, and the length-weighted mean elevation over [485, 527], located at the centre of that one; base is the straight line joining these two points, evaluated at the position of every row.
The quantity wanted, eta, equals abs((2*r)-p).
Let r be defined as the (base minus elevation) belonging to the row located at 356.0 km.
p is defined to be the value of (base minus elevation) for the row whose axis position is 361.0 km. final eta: 5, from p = -3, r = -4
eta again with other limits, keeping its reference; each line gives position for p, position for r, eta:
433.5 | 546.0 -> 60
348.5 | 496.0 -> 4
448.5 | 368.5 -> 54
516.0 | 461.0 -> 12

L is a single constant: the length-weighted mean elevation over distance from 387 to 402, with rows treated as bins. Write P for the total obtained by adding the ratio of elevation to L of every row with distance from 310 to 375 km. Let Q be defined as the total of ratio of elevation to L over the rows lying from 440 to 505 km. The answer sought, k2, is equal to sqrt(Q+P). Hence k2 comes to 8.10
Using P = 35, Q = 31.0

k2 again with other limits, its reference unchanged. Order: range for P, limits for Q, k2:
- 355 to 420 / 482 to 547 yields 8.04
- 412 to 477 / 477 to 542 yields 7.81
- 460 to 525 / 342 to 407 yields 8.10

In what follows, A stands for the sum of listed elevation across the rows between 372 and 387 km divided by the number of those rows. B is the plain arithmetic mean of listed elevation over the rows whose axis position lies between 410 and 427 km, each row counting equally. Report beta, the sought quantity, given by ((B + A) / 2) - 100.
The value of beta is 12.4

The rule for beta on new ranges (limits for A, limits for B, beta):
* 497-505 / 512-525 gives 22.5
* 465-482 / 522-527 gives 22.9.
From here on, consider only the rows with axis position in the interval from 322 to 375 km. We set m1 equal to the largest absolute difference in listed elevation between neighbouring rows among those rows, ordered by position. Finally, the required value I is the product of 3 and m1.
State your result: 21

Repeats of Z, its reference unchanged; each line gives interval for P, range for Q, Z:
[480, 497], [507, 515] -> -4.1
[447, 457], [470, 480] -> -1.4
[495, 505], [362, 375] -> -2.8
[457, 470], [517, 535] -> -2.4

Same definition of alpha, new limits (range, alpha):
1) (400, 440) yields 438.5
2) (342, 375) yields 346.0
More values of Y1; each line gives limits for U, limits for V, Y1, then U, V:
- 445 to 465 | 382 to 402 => 1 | 8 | 8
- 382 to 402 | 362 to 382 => 7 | 8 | 2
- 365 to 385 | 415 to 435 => -2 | 4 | 8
